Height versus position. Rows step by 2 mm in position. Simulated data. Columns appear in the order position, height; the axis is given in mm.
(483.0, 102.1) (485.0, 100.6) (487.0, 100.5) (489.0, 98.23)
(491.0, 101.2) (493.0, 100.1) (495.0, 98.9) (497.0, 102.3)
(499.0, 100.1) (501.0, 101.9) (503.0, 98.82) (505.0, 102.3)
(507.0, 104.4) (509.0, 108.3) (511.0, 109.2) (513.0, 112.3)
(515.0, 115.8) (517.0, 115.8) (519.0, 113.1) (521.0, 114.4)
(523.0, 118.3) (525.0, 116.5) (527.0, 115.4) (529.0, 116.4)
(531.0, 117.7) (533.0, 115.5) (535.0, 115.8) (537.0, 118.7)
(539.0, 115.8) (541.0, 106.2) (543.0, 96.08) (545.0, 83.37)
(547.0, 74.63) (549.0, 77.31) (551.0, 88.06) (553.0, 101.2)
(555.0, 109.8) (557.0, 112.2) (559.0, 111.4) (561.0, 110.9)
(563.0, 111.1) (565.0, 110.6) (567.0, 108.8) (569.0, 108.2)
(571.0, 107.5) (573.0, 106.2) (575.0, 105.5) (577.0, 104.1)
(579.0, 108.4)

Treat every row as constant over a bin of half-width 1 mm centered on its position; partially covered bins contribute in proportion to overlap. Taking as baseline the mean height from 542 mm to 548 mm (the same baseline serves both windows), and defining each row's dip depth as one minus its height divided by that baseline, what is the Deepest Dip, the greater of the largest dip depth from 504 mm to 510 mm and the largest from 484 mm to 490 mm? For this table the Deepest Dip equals -0.16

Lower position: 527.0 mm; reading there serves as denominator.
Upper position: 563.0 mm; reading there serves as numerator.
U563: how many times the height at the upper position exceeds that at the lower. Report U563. 0.96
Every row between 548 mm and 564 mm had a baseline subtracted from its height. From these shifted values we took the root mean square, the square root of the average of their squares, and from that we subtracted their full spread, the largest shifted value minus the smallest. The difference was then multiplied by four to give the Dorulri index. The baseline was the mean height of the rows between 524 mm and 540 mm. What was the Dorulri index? -66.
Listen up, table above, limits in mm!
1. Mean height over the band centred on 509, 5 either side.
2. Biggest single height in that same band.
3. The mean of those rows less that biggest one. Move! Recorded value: -5.0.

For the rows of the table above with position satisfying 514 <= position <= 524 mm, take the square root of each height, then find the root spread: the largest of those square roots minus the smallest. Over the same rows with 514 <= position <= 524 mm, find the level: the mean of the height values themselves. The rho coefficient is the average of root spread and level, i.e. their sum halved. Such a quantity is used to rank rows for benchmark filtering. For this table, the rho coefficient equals 58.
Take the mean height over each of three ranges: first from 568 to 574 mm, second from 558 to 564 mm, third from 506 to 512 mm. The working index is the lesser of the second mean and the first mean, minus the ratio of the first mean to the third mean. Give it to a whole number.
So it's 106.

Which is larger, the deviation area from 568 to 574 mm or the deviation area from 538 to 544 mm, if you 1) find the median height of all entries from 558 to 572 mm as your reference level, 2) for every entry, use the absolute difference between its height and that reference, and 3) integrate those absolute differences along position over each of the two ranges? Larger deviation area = 48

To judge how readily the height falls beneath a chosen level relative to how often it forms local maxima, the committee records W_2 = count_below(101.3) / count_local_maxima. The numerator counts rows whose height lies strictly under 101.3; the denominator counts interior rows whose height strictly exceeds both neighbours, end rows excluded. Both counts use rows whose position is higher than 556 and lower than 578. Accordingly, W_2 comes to 0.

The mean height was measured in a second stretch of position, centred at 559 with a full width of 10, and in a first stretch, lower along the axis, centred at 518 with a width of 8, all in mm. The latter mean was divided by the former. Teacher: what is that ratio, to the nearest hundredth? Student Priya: 1.03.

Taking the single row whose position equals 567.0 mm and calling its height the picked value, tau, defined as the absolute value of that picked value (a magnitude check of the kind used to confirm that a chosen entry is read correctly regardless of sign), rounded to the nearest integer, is 109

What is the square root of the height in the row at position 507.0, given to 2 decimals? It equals 10.22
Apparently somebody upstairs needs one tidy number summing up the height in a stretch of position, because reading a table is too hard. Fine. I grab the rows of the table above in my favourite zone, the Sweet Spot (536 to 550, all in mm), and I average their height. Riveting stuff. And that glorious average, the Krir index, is 96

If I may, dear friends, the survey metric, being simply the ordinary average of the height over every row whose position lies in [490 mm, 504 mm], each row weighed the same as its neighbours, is 100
